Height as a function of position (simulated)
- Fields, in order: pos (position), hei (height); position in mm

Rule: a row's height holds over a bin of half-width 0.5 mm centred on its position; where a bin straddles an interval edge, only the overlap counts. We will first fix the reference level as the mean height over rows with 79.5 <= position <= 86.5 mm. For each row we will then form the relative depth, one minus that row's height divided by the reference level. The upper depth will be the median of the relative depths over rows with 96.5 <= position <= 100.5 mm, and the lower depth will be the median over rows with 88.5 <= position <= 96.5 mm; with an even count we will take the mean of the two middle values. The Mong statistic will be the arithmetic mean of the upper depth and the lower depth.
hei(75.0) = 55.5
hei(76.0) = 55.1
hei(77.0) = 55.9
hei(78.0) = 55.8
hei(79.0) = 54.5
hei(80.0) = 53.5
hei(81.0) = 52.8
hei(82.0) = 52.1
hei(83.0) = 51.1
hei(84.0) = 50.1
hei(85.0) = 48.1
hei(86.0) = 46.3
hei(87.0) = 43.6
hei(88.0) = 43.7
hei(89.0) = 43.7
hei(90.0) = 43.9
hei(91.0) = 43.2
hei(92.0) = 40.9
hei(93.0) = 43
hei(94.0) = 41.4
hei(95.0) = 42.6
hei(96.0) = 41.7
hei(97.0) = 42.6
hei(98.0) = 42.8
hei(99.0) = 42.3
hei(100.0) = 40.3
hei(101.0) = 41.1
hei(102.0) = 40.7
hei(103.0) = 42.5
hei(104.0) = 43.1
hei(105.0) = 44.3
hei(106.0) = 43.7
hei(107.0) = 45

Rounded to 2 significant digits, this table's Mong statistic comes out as 0.16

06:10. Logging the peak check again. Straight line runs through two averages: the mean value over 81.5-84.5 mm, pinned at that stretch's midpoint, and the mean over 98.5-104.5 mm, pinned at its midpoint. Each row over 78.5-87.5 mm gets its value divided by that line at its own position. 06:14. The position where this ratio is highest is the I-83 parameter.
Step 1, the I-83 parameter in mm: 79.0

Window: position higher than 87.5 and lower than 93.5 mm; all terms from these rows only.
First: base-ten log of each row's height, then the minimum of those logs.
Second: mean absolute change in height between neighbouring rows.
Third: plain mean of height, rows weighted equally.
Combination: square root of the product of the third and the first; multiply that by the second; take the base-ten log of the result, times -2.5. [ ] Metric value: -2.37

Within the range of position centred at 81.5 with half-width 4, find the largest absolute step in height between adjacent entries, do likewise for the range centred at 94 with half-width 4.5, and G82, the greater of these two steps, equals 2.30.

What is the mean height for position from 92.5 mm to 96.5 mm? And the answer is 42.2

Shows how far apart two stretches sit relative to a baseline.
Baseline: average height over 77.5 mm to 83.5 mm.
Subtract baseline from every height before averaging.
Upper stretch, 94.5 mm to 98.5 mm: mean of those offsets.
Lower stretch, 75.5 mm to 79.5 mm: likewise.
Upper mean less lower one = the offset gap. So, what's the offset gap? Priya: -13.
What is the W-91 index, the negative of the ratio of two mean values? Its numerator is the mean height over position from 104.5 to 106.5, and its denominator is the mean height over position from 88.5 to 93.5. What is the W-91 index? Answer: -1.02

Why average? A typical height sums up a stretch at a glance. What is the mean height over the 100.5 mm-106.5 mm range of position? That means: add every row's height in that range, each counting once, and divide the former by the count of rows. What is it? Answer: 42.6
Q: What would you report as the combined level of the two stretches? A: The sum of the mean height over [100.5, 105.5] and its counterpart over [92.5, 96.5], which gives 85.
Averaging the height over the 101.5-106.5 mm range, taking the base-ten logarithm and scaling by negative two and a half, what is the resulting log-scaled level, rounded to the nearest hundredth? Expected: -4.08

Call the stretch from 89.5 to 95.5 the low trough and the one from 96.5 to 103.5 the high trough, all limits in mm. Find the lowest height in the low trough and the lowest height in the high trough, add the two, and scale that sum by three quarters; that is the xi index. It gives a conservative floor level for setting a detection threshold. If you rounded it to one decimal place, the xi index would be 60.9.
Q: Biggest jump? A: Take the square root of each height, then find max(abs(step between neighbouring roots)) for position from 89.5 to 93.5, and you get 0.18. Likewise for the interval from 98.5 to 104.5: 0.16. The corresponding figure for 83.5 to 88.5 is 0.20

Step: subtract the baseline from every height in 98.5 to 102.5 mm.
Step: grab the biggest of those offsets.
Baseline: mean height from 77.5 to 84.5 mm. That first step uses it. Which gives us -11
